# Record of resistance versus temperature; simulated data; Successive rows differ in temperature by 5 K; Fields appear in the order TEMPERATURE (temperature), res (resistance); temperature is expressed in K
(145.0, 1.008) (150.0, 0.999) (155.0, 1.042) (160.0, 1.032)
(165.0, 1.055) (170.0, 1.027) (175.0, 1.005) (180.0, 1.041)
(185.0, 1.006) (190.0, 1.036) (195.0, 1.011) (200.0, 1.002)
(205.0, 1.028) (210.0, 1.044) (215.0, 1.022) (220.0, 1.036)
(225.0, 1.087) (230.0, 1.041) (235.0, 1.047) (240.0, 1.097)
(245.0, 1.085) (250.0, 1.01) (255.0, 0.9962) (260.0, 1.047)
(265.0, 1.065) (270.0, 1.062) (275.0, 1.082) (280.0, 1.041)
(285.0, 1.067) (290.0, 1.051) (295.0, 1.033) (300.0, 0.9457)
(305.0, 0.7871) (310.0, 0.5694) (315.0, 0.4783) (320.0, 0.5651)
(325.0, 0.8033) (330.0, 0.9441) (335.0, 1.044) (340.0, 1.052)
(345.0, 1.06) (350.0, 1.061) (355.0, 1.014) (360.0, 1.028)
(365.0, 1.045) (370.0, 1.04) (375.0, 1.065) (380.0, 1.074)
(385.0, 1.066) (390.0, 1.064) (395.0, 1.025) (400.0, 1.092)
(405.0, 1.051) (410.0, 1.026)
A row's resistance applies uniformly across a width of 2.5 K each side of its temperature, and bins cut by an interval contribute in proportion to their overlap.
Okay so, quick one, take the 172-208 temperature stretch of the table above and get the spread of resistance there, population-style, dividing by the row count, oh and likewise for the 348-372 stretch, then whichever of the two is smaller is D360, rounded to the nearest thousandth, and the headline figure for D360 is 0.015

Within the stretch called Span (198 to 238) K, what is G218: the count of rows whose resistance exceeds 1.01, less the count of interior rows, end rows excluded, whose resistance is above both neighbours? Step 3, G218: 5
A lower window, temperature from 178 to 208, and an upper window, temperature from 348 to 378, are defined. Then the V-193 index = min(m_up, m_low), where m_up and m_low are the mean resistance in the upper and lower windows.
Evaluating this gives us 1.02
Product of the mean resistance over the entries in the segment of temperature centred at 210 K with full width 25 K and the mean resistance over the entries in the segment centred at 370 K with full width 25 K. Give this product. 1.08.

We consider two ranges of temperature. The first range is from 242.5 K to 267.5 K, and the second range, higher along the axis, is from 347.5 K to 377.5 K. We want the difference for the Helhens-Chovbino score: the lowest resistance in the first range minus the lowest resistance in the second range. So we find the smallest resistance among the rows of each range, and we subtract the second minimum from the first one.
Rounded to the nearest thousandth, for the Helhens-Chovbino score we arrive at -0.018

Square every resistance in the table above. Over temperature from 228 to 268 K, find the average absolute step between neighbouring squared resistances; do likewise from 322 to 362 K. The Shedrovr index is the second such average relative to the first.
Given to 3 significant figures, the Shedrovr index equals 1.28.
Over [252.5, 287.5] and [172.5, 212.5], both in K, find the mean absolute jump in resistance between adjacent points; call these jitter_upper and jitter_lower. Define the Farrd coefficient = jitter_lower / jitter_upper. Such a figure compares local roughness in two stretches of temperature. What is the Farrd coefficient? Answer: 1.0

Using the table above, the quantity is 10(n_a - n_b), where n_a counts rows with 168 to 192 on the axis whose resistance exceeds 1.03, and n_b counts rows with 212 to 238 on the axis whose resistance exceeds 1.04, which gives -10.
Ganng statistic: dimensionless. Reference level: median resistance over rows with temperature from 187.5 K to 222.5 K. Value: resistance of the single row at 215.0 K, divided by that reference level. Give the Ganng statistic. 0.99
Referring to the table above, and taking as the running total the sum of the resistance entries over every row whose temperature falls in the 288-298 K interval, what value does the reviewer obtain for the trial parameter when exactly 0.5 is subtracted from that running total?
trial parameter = 2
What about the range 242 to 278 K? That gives 7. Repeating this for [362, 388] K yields 5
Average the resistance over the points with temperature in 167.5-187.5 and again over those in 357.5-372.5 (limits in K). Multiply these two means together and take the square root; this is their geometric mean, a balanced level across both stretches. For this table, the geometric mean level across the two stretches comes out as 1.03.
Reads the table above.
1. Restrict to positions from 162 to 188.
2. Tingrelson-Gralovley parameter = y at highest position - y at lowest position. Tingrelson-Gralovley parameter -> -0.049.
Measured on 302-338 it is 0.257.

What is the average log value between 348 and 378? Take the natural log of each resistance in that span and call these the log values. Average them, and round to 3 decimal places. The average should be 0.041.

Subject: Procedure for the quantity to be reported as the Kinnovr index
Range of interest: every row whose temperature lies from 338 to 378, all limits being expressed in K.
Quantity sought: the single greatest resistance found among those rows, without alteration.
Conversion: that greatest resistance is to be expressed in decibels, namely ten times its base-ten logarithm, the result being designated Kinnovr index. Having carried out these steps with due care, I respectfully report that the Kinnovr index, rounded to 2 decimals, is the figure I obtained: 0.27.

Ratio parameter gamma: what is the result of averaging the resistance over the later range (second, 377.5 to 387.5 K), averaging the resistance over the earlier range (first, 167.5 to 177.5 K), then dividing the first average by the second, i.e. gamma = 0.950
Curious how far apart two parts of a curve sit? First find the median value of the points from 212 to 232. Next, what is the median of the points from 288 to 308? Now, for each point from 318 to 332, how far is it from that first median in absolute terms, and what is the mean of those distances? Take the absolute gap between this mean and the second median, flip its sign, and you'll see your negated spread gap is -0.72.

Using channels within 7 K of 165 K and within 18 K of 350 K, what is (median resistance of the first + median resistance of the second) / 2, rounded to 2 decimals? 1.04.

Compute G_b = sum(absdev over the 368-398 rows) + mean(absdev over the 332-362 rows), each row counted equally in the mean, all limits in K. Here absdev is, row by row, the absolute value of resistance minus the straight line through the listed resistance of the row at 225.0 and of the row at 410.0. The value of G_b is 0.15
